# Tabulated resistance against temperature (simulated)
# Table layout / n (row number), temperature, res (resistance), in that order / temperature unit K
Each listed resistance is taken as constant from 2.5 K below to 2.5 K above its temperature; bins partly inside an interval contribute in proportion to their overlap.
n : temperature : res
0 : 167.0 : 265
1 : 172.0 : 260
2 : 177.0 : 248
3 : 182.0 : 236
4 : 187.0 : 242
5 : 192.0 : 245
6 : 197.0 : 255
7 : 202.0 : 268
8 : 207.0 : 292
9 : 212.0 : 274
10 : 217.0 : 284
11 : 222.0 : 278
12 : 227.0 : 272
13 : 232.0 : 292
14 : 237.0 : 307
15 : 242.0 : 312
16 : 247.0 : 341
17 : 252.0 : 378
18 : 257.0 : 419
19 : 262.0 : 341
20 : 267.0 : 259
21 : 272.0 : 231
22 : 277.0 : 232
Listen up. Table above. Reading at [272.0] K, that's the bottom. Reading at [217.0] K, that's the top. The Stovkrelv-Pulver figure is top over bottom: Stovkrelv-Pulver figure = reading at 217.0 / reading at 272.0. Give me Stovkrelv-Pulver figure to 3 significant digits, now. 1.23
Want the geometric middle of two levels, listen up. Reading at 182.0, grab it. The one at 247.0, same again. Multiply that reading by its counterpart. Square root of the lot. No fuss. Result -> 284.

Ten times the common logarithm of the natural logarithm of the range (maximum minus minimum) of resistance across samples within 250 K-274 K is 7.2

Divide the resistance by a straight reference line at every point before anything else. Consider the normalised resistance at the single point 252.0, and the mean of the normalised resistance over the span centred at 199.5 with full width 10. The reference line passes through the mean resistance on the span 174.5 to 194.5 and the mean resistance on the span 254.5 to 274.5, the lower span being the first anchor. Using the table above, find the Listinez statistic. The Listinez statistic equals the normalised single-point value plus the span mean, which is 2.28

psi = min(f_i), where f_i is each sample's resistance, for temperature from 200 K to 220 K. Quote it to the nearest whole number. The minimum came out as 268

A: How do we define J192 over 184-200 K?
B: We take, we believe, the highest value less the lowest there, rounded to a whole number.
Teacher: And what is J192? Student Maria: 13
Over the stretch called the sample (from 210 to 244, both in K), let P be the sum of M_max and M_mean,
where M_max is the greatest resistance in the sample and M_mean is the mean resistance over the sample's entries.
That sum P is 600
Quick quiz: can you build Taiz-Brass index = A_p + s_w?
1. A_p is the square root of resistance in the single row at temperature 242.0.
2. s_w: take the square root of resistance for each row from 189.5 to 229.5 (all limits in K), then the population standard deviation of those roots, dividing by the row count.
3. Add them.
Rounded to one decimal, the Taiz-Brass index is 18.1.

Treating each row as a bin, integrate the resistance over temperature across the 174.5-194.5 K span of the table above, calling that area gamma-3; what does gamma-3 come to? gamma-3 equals 4855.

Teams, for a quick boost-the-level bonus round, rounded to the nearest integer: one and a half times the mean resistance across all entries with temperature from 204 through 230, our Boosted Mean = 420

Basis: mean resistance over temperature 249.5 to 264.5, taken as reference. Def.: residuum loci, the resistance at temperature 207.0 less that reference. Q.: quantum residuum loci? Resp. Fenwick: -87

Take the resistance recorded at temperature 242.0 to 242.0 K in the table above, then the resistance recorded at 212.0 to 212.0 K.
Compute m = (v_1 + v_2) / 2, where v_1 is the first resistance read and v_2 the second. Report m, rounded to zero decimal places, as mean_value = 293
